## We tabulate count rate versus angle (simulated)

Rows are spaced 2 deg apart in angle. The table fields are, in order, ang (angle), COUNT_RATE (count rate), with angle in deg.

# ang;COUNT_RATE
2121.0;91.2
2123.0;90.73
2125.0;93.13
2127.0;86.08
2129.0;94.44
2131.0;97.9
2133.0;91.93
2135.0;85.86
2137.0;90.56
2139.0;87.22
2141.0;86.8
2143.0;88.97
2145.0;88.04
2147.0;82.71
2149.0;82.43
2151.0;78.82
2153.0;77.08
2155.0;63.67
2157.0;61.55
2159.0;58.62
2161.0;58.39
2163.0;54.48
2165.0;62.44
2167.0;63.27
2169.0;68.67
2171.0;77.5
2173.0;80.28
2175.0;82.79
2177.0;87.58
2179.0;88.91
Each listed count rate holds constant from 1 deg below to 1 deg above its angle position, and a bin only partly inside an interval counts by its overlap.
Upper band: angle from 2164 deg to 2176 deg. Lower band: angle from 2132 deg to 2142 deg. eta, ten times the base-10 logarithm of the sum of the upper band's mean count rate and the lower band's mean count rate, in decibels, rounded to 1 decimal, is 22.1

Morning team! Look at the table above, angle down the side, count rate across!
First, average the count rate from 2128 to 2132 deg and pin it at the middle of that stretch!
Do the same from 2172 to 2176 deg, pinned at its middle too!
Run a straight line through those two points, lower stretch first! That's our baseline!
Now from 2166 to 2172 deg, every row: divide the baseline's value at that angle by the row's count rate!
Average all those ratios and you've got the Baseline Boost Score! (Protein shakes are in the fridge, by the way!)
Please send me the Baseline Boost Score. 1.20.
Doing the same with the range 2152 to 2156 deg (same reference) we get 1.26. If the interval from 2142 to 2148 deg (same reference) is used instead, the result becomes 1.05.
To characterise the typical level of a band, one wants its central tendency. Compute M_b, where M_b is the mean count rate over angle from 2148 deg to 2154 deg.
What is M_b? 79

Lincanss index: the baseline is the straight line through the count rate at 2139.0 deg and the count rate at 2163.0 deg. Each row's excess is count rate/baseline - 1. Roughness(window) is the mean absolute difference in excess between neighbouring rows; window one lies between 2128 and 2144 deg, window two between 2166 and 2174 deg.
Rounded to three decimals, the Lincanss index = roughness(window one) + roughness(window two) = 0.269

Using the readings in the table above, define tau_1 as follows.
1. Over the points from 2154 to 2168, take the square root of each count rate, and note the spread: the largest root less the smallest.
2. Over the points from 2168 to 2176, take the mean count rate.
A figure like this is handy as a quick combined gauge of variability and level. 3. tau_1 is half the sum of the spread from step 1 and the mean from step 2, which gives 39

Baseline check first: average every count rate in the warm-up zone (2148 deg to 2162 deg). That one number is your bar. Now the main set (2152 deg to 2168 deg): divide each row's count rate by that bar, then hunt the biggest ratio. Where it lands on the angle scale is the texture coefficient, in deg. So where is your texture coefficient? 2153.0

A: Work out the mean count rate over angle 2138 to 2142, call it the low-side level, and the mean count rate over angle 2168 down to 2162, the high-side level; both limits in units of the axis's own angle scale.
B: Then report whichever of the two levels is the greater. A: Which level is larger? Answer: 87.0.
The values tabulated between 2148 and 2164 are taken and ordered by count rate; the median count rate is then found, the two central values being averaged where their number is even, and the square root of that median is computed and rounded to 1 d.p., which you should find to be 7.9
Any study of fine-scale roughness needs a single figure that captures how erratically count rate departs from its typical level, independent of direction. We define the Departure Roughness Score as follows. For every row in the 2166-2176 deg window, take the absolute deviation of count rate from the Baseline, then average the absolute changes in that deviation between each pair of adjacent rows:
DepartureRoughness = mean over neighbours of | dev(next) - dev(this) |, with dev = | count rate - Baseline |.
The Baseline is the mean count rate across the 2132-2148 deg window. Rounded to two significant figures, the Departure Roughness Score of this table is 4.9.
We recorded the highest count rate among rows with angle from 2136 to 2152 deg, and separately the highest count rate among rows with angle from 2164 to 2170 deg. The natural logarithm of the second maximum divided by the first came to -0.28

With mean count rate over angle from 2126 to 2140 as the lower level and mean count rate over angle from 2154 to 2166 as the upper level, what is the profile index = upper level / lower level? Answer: 0.661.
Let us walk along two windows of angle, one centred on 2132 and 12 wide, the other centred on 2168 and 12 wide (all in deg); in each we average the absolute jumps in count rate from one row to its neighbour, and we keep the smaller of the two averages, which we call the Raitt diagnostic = 5.2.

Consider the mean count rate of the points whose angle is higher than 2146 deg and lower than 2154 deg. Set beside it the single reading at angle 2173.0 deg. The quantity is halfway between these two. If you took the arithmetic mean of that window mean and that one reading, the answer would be 80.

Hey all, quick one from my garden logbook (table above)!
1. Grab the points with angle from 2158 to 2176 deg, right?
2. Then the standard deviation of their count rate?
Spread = 10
